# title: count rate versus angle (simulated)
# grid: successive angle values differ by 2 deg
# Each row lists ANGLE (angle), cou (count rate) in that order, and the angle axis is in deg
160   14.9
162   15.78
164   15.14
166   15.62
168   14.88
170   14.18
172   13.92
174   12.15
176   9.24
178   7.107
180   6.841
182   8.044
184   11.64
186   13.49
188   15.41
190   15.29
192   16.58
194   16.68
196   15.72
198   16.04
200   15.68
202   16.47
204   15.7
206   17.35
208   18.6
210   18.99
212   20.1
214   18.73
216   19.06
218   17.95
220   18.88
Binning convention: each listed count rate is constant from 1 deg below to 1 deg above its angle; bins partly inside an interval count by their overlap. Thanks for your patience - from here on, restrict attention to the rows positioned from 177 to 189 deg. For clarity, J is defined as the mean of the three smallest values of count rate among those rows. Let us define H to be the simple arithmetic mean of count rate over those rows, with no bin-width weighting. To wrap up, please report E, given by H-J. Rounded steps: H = 10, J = 7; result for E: 3.1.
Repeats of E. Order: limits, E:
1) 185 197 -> 0.8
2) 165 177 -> 1.6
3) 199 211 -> 1.2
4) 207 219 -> 0.5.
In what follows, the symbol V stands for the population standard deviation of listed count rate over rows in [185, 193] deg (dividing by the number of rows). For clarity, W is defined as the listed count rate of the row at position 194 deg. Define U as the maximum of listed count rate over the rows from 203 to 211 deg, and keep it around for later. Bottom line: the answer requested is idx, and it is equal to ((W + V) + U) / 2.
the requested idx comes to 18.4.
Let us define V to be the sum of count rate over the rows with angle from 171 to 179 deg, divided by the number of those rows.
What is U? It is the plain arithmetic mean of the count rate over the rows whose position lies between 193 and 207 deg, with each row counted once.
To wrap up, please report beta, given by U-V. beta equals 5.6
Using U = 16.2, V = 10.6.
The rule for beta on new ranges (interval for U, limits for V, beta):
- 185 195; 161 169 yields 0.1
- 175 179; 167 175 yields -5.6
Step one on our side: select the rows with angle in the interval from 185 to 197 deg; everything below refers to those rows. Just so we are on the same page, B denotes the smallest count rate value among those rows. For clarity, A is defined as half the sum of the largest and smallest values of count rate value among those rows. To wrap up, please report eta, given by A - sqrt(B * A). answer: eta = 0.8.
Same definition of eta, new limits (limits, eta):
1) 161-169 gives 0.2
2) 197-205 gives 0.2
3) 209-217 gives 0.3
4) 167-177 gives 1.5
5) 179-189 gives 2.4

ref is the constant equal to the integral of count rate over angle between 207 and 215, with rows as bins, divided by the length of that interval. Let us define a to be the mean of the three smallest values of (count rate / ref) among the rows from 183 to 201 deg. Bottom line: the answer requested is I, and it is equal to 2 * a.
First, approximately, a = 0.71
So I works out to 1.4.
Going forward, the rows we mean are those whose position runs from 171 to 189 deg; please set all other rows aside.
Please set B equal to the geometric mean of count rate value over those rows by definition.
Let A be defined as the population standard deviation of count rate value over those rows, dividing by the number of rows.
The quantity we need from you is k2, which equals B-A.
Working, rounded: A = 2.98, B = 10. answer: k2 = 7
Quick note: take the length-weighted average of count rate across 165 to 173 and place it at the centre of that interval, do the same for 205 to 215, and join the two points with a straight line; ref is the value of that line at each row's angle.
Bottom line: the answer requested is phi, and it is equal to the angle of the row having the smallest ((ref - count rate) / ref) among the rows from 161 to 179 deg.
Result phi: 162 deg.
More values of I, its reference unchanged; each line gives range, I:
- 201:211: 1.7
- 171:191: 0.8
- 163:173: 1.5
